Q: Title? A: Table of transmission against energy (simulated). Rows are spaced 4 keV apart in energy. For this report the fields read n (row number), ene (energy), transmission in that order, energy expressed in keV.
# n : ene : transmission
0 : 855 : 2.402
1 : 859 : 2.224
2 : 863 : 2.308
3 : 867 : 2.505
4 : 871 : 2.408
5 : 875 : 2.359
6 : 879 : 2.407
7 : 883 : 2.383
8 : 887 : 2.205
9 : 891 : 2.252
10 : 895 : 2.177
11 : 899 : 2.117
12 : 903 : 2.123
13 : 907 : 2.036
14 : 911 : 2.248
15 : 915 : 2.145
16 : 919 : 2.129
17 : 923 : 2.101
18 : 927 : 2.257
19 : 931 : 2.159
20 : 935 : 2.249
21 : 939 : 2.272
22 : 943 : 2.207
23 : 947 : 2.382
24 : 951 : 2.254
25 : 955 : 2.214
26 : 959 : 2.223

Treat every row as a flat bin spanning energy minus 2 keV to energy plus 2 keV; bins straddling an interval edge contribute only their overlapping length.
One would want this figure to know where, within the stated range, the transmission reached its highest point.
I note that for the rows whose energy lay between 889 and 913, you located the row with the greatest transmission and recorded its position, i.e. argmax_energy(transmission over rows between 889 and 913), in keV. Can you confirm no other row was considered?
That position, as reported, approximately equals 891 keV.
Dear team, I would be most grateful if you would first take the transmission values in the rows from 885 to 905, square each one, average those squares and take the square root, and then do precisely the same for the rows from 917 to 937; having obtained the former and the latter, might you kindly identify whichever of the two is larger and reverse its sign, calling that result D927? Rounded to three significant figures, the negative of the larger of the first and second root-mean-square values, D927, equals -2.18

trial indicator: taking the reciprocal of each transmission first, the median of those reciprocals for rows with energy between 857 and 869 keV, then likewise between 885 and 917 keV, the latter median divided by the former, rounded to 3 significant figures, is 1.07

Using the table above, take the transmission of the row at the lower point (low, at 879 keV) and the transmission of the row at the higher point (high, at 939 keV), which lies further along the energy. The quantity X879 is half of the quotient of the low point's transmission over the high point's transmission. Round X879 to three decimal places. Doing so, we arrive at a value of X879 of 0.530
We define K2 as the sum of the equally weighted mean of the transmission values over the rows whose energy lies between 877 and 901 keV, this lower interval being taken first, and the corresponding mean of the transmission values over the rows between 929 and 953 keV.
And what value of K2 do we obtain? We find 4.51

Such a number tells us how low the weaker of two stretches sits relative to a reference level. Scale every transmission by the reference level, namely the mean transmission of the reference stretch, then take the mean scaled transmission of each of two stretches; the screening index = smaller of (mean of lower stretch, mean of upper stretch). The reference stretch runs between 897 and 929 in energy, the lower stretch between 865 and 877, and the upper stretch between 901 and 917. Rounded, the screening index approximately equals 1.00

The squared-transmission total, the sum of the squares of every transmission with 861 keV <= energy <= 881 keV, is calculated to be 28.8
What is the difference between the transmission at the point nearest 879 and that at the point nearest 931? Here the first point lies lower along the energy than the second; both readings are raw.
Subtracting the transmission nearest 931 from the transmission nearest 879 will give 0.25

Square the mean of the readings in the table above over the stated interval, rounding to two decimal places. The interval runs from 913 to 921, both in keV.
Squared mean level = 4.57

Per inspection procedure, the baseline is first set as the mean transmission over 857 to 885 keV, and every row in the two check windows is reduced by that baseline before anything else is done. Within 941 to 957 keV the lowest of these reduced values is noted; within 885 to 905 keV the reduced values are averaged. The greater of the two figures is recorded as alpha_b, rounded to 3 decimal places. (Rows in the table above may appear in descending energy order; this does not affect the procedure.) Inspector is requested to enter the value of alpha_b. -0.164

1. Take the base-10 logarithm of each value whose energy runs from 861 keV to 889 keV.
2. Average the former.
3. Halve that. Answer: 0.187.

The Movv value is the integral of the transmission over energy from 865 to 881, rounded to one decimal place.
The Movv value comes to 38.7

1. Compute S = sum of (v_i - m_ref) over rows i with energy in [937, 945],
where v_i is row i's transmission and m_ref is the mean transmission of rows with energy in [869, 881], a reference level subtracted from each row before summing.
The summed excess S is -0.3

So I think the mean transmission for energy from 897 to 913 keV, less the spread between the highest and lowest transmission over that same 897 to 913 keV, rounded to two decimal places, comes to 1.92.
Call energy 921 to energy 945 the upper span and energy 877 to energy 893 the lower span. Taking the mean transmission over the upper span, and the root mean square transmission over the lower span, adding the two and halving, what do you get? 2.26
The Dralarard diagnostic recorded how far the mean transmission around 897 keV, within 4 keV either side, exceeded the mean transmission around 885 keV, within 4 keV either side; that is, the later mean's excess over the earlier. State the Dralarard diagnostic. -0.15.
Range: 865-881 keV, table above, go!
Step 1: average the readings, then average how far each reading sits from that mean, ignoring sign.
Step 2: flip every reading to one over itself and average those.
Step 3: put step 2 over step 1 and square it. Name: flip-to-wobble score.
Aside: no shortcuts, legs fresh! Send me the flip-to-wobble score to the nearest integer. 94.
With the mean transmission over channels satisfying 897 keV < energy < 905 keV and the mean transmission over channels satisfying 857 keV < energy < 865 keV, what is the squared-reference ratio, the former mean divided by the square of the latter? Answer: 0.41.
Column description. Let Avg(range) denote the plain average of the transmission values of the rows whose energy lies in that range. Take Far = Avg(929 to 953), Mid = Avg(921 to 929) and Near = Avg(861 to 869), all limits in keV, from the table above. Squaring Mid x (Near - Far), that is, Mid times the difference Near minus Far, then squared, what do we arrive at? 0.111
